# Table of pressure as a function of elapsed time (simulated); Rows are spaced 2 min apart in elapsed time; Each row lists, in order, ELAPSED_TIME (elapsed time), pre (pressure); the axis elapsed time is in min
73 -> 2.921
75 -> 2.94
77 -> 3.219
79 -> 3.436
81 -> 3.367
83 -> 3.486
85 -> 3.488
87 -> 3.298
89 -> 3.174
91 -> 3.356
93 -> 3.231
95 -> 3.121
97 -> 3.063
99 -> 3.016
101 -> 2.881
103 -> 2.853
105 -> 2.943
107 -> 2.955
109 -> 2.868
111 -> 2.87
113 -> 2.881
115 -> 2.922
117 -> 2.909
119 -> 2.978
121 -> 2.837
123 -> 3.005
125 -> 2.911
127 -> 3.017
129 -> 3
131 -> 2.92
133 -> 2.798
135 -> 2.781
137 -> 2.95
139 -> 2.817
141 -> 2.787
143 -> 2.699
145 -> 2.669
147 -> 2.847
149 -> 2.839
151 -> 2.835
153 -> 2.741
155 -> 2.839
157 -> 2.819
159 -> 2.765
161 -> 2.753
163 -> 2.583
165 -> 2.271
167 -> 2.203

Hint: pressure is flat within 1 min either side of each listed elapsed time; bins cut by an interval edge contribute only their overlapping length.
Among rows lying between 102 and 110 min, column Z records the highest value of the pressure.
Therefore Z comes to 2.955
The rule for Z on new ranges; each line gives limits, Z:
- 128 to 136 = 3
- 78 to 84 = 3.486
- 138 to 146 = 2.817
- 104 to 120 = 2.978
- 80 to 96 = 3.488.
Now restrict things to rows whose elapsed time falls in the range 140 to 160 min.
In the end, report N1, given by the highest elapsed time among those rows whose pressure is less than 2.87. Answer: 159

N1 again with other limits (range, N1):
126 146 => 145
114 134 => 133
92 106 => 103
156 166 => 165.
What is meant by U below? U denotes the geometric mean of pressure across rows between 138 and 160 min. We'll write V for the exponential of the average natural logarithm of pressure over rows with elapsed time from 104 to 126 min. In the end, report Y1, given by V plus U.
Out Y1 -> 5.7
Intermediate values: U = 2.79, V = 2.92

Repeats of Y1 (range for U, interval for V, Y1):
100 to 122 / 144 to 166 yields 5.6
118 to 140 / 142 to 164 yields 5.7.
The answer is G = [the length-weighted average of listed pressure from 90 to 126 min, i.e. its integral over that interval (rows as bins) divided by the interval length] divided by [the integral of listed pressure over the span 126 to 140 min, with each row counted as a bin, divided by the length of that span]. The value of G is 1.03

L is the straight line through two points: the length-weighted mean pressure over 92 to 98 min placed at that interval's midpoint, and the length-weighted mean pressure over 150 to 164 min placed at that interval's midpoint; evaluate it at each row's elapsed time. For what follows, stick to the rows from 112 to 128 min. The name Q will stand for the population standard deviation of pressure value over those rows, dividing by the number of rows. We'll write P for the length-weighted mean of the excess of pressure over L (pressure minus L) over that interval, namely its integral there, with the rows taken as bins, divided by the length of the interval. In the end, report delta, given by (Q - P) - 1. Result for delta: -0.89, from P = -0.054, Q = 0.06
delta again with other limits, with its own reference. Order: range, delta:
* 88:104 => -0.79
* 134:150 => -0.86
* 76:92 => -1.04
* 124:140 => -0.90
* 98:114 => -0.78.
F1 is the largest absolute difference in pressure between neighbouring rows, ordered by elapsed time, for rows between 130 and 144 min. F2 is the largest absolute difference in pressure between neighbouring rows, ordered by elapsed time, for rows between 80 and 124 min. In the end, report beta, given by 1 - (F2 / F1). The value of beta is -0.12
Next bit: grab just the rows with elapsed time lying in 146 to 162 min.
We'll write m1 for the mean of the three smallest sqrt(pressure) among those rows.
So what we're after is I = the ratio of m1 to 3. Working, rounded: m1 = 1.66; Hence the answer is 0.553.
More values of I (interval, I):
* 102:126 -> 0.563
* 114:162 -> 0.548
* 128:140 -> 0.558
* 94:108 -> 0.567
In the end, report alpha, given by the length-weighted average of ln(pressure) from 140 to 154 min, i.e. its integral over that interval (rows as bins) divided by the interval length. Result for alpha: 1.02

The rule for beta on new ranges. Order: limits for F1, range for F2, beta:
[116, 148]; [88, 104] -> -0.02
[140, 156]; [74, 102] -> -0.57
